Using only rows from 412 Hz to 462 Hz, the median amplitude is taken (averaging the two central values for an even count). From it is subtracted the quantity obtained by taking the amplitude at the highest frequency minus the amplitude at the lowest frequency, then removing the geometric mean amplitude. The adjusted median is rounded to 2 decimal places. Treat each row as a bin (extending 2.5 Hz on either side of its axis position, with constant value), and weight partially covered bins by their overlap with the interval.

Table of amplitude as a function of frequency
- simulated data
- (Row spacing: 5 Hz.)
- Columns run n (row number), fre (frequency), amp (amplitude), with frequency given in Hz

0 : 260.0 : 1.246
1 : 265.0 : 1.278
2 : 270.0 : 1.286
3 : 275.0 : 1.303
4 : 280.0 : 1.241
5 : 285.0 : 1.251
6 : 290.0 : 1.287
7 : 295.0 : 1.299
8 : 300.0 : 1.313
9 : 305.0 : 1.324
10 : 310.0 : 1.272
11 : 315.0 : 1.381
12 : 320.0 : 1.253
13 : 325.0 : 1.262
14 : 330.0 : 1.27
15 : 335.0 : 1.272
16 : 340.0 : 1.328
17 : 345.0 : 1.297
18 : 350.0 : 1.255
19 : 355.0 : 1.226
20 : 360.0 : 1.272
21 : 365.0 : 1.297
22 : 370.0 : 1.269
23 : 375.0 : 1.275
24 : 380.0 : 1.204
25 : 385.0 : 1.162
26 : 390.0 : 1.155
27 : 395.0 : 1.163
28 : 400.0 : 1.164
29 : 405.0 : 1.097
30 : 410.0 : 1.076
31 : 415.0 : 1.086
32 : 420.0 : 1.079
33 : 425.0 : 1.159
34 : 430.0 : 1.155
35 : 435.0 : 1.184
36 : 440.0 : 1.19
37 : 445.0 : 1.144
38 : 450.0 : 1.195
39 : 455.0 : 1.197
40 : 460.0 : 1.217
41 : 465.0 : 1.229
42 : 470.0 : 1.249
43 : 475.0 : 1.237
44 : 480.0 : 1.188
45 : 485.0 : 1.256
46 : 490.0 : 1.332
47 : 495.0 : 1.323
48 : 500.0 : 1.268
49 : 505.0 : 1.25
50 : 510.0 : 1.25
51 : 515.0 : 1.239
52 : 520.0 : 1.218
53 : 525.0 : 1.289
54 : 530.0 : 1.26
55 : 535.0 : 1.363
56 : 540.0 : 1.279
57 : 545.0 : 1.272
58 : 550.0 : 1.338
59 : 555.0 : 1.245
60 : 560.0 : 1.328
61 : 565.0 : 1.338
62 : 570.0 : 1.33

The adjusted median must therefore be 2.20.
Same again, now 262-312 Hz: 2.58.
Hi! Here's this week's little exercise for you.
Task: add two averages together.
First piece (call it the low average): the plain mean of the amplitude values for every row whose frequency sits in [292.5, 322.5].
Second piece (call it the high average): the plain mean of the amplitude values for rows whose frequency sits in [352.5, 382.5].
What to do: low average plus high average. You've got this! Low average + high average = 2.56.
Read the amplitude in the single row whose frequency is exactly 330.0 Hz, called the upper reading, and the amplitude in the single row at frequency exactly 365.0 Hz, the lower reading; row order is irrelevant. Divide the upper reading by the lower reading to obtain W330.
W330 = 0.98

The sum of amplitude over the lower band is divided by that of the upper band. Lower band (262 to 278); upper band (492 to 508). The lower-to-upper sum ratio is 1.01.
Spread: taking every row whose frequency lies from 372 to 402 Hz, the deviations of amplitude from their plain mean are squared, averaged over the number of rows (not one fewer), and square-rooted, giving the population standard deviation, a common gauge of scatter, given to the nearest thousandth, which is 0.042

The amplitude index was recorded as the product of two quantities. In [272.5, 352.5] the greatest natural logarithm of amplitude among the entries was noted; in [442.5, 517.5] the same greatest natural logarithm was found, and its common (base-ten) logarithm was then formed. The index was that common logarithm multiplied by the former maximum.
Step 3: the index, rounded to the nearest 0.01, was -0.18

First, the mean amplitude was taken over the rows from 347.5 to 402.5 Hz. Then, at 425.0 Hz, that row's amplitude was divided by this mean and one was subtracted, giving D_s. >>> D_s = -0.05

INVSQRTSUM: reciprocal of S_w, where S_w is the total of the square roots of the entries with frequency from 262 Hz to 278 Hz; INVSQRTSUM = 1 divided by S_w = 0.294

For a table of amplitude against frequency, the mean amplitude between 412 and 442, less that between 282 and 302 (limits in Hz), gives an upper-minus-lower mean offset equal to -0.15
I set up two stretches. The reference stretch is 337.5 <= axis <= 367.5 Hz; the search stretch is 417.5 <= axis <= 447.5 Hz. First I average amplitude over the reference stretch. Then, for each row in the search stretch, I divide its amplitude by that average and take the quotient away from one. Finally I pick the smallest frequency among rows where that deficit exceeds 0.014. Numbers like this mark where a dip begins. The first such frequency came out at 420.0 Hz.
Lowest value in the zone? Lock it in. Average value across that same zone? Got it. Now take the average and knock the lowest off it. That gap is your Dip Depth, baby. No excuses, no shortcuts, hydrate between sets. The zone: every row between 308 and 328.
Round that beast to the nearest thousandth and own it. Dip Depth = 0.039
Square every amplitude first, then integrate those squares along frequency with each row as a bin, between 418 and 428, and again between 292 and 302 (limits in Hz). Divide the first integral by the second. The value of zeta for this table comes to 0.74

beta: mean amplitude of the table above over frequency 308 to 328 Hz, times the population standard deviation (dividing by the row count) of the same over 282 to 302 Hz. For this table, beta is 0.030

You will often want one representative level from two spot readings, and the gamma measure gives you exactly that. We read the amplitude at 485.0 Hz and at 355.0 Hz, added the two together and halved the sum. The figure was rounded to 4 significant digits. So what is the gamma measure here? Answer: 1.241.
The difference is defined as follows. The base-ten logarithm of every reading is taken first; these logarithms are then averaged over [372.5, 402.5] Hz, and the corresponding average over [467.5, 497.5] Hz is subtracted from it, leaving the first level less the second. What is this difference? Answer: -0.027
